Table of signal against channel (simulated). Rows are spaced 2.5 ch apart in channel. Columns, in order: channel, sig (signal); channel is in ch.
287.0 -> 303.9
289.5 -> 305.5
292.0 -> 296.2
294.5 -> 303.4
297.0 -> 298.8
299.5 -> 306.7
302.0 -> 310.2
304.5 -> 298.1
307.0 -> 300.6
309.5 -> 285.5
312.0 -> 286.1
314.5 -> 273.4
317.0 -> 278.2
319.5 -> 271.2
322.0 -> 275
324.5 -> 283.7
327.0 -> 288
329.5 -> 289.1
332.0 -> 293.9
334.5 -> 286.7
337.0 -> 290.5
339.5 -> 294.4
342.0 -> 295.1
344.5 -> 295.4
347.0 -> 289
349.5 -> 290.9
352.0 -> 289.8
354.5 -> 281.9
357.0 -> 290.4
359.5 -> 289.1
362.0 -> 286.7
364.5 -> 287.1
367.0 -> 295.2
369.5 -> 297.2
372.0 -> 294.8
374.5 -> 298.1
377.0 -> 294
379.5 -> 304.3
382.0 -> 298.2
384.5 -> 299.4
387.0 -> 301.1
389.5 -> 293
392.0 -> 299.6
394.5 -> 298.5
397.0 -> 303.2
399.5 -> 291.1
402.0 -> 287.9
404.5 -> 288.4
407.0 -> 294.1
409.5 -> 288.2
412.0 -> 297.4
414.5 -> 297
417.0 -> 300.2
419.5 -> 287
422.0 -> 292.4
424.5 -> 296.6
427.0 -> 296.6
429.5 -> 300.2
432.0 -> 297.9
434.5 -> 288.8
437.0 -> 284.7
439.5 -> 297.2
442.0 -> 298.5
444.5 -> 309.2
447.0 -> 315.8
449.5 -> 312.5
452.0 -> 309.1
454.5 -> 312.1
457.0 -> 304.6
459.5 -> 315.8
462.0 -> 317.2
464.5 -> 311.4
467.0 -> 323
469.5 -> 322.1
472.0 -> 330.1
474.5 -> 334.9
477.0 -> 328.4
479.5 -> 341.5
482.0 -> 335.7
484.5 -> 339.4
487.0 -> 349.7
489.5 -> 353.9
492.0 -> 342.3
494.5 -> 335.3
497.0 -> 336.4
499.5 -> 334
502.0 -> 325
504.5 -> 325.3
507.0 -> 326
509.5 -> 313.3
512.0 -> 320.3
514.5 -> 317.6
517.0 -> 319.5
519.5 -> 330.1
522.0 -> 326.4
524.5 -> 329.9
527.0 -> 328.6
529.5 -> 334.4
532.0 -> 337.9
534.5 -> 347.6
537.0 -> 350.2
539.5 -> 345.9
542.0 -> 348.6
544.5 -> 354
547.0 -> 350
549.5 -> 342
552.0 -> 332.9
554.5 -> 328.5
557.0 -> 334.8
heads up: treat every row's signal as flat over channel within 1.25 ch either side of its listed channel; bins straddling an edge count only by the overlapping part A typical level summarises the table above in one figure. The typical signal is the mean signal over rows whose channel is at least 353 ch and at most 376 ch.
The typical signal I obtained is 291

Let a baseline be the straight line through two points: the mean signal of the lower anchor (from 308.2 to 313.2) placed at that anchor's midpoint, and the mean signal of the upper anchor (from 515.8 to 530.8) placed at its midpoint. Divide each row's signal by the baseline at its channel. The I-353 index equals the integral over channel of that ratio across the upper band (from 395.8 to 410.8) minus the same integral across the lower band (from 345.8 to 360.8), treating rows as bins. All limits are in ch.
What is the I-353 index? -0.30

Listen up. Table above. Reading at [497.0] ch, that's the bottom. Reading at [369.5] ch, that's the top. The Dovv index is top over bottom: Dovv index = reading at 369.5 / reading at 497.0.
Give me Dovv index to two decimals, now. 0.88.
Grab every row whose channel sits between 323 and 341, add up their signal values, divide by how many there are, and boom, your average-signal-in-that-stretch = 289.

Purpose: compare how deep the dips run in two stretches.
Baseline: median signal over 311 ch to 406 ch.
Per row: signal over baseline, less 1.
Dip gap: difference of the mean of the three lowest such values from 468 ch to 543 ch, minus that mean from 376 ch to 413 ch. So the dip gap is 0.098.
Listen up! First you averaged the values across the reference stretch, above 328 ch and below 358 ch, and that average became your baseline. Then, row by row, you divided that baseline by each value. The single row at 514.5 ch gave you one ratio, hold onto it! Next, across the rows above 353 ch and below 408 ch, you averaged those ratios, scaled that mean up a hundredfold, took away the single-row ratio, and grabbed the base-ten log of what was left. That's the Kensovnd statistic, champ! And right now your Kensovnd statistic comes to 1.99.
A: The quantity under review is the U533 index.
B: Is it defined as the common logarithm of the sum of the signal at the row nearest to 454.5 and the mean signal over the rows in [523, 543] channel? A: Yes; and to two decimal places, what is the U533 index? 2.81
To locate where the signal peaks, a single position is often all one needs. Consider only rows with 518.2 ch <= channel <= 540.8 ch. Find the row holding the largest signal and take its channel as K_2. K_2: 537.0 ch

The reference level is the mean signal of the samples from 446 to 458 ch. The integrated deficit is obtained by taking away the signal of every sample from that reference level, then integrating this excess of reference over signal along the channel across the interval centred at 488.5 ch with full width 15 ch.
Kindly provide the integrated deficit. -478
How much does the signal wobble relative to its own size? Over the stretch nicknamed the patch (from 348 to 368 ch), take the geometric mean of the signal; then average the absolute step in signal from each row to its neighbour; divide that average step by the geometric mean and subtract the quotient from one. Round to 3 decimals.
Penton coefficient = 0.985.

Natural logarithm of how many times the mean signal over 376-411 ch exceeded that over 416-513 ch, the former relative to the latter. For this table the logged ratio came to -0.069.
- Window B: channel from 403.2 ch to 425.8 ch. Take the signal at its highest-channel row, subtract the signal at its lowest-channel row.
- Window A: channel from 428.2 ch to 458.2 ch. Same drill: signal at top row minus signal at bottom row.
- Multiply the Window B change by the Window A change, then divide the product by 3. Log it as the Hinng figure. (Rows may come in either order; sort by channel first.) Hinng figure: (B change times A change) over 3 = 12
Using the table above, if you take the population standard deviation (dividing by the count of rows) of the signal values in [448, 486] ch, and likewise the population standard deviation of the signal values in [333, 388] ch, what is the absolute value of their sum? 16.8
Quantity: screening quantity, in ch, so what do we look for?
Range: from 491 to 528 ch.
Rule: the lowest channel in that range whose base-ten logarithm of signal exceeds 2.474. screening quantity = 492.0 ch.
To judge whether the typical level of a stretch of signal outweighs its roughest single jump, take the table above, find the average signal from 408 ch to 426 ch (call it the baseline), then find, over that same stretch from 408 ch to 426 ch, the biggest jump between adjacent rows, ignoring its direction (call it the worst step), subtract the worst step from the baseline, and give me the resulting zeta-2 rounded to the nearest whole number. 281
